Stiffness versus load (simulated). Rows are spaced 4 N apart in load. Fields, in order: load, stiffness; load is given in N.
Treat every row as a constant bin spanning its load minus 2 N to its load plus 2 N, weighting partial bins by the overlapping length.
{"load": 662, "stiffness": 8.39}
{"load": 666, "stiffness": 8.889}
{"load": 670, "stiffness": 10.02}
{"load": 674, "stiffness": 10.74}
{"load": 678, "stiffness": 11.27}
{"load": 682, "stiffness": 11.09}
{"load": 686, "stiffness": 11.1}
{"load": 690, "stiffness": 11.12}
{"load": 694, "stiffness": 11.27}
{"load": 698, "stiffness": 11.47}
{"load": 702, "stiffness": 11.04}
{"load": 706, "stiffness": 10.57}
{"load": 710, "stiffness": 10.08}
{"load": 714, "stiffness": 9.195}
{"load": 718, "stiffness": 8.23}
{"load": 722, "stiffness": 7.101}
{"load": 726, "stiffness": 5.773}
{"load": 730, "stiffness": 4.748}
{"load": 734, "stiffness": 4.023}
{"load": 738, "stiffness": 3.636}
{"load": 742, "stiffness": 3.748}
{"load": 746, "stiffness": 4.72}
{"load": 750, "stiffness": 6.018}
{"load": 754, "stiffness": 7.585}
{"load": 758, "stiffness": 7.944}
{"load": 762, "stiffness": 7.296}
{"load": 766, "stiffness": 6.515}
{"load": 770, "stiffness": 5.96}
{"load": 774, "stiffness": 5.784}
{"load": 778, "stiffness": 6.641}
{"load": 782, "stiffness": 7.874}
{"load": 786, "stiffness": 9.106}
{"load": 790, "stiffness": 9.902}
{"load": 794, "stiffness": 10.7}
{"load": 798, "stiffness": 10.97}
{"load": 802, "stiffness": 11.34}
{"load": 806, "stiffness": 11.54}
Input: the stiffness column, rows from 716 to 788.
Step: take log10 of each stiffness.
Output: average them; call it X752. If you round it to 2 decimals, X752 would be 0.78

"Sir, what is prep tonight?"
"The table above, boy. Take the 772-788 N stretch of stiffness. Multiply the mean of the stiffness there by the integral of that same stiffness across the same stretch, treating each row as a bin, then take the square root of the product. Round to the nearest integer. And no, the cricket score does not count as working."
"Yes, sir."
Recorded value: 29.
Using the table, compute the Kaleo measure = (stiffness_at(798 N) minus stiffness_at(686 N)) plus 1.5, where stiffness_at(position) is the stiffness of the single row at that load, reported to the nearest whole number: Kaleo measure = 1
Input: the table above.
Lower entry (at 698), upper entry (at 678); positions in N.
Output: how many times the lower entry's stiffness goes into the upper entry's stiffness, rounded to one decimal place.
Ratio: 1.0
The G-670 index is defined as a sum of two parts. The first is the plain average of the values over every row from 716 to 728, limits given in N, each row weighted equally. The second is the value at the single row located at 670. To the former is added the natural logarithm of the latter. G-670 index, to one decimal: 9.3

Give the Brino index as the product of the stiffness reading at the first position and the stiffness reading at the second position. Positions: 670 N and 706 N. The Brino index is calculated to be 106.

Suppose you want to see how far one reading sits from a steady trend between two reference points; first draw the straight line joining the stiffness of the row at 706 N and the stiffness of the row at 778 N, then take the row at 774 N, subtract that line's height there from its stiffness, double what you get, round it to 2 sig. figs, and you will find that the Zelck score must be -2.2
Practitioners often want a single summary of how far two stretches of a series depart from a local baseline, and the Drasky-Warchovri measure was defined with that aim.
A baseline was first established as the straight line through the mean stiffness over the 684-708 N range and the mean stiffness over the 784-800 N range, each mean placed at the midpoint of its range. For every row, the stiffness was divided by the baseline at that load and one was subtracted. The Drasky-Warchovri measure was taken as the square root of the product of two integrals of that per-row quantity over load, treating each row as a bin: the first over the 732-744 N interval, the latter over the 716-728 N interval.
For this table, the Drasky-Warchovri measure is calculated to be 5.7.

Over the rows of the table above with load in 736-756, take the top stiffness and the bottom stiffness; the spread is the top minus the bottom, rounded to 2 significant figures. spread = 3.9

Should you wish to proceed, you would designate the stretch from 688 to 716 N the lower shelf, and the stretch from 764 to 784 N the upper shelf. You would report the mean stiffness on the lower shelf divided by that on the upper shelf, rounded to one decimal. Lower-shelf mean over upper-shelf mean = 1.6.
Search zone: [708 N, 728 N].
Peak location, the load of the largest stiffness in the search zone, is 710 N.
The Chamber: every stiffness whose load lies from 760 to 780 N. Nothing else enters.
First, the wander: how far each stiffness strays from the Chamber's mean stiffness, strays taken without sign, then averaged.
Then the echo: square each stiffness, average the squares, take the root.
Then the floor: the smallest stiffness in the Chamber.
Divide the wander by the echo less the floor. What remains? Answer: 0.67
